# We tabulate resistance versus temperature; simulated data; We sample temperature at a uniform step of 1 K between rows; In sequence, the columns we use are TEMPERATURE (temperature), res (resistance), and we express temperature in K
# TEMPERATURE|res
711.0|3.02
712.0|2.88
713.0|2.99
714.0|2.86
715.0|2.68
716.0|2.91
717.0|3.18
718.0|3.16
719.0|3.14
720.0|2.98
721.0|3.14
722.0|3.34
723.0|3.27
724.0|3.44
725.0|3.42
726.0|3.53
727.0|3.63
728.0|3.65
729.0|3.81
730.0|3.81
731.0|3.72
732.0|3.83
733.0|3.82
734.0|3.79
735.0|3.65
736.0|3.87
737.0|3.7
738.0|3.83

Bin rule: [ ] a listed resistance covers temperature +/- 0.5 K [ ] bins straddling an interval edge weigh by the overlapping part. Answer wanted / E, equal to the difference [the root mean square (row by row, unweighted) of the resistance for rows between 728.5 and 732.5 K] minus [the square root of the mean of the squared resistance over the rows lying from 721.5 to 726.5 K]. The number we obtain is 0.39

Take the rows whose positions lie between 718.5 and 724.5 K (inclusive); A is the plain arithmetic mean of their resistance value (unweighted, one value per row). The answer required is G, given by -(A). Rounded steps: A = 3.2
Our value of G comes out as -3.2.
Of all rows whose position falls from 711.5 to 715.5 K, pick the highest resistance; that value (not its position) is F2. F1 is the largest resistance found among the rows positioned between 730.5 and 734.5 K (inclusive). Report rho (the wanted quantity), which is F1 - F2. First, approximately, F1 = 3.83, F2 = 2.99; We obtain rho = 0.8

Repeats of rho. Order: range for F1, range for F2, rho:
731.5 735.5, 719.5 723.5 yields 0.5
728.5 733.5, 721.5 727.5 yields 0.2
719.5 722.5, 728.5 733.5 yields -0.5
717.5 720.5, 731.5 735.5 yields -0.7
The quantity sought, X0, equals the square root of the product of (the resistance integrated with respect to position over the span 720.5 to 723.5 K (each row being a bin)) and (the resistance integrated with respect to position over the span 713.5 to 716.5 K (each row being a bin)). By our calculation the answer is 9.1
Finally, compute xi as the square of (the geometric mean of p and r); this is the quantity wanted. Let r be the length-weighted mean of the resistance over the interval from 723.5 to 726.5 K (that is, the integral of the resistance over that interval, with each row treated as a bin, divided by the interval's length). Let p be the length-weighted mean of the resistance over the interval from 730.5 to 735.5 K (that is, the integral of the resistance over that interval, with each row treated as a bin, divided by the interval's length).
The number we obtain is 13.0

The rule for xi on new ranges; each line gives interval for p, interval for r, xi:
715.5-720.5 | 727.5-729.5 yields 11.5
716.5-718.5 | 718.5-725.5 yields 10.3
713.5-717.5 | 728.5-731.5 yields 11.0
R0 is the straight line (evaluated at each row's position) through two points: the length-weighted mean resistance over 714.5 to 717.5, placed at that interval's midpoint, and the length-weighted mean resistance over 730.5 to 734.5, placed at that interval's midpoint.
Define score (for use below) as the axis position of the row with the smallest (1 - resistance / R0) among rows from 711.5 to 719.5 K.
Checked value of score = 713.0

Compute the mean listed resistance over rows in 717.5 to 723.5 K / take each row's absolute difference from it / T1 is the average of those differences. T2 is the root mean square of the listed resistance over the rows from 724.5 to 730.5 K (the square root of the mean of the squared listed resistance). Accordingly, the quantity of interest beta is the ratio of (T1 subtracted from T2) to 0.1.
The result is 35.6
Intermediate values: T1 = 0.09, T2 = 3.64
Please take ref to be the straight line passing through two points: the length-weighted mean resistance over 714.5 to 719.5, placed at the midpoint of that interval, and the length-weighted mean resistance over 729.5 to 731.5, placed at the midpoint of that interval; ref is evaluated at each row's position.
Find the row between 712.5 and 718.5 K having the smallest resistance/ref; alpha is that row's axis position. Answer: 715.0 K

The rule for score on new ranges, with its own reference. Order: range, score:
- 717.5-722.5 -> 718.0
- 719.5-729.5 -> 729.0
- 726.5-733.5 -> 729.0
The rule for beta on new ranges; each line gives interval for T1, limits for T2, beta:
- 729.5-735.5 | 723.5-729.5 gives 35.3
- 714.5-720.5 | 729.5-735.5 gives 36.2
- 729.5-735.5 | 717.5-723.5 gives 31.2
